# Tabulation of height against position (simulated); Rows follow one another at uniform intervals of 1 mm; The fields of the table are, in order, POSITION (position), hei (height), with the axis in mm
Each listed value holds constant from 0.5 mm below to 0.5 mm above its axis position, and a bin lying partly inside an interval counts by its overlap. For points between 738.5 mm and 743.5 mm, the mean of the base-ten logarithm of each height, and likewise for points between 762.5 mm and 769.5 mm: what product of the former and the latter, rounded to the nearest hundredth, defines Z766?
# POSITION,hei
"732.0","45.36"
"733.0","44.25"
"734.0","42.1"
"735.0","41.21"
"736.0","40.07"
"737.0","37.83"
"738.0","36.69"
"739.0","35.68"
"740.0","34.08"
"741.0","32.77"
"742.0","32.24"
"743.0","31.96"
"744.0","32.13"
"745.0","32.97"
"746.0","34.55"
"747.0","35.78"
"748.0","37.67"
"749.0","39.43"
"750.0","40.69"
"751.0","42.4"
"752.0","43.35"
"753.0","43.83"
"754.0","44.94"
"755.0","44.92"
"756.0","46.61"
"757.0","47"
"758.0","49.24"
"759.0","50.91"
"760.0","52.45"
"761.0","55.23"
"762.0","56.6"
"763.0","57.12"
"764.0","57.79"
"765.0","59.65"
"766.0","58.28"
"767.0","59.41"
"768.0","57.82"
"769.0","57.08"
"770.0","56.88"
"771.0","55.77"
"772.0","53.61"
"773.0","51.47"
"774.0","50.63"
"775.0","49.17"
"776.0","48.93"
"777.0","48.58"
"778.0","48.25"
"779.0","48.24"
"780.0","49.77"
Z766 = 2.69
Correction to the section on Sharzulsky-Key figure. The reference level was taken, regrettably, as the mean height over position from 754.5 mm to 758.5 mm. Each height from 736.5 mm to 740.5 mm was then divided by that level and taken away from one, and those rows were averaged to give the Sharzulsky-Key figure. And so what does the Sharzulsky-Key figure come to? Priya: 0.23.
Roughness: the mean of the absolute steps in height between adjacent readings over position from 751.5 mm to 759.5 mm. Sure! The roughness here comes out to 1.1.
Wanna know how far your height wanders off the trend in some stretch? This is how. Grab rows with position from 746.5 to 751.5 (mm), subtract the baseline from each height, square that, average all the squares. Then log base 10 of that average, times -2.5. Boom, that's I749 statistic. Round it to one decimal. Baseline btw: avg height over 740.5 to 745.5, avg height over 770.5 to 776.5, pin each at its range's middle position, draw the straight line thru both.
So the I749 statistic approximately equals -2.6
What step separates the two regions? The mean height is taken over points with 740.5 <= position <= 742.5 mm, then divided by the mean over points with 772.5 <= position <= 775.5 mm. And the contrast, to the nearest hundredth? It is 0.64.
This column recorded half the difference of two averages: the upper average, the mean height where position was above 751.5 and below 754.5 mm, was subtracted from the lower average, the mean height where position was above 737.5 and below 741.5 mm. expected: -4.6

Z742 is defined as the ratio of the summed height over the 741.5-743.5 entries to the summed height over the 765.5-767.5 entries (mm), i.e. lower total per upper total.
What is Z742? 0.55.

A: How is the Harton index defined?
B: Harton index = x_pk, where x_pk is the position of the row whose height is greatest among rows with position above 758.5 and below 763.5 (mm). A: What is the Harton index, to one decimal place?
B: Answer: 763.0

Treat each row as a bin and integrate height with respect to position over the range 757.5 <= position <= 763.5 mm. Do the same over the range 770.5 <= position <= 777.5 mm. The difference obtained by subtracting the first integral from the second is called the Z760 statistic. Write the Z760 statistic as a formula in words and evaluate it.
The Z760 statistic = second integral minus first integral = 37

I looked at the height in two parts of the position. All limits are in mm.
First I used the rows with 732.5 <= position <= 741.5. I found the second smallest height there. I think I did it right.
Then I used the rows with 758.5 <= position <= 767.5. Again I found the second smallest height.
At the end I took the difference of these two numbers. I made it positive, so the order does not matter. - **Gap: 18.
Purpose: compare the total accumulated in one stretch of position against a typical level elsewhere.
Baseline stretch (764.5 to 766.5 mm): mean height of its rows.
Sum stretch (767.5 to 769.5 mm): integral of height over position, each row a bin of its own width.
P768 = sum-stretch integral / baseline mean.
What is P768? 1.9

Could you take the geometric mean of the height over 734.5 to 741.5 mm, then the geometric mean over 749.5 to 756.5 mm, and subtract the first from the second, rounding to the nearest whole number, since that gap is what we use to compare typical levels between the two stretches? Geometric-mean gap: 7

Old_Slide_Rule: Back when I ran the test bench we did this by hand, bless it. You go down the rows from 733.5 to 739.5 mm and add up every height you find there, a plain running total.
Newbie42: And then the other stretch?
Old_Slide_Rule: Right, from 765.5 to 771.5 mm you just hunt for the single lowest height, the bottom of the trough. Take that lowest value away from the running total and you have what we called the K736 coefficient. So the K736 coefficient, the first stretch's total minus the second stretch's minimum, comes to 178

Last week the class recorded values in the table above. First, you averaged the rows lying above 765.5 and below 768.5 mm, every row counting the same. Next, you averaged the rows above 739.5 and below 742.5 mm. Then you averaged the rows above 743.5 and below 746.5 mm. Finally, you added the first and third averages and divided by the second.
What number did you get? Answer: 2.8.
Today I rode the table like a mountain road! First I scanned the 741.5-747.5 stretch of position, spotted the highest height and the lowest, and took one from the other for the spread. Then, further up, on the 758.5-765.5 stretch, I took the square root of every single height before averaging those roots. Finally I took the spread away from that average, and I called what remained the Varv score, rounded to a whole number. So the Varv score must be 4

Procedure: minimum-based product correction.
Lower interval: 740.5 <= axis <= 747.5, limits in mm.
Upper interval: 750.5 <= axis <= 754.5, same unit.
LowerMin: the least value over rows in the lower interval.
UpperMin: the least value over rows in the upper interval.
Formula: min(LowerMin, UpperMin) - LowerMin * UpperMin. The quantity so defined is -1323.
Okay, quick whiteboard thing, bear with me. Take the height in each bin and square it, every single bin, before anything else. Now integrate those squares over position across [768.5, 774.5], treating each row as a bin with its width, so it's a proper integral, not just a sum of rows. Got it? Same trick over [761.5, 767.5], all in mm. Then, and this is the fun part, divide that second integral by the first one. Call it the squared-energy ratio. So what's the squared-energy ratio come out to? 1.15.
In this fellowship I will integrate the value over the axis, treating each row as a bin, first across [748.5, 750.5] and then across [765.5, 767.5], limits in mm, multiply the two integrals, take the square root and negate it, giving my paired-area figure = -97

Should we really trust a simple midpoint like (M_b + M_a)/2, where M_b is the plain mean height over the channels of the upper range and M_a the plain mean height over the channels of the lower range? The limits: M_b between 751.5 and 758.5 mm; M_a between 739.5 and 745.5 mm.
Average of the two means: 39.2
